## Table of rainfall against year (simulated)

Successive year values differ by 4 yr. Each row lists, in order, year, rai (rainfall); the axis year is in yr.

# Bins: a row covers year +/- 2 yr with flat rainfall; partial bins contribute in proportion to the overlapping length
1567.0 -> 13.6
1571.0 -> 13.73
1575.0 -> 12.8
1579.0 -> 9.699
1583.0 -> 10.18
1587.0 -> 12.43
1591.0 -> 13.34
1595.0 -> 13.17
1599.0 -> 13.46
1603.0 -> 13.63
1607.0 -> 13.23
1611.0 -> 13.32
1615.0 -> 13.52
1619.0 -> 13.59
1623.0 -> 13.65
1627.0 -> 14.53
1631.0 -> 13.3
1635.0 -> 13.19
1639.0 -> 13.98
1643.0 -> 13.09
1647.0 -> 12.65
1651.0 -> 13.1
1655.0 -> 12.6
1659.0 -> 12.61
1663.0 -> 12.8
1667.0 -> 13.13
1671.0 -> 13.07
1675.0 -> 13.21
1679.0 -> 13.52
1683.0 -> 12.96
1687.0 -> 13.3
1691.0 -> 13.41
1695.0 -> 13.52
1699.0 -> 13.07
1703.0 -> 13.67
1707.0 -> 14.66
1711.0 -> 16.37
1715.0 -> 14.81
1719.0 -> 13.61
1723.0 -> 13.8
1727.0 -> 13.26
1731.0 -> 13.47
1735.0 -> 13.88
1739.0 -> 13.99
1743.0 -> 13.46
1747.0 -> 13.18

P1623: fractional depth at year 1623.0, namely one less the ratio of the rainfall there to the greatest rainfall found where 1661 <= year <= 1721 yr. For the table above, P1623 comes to 0.17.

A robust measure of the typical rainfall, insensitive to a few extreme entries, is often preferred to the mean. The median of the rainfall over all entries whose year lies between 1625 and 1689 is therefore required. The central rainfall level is 13.1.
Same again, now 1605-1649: 13.3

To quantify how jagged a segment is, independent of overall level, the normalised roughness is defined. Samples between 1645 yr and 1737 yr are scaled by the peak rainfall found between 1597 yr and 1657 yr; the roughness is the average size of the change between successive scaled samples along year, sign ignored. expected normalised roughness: 0.034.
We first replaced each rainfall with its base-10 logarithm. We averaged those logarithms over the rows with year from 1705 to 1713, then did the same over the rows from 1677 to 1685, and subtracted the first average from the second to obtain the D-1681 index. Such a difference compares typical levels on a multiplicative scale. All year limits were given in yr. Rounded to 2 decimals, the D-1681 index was -0.07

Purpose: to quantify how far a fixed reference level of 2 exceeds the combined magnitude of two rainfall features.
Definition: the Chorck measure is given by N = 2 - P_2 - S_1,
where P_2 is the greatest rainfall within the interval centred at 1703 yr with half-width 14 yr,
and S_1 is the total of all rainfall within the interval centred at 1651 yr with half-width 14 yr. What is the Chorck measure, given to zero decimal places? -105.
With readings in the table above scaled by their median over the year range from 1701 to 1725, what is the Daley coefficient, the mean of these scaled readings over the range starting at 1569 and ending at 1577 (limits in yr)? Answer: 0.932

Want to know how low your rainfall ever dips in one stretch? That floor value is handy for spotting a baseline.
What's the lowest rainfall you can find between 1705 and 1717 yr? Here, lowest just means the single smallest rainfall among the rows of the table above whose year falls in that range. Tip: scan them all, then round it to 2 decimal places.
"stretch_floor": 14.66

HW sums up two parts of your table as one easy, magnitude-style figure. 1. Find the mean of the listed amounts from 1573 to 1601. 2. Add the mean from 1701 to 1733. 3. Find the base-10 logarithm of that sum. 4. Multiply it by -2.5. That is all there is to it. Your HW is -3.55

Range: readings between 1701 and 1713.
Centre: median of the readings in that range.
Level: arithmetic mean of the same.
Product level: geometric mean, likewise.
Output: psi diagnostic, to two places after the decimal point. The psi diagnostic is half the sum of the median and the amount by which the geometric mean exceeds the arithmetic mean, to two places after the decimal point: 7.31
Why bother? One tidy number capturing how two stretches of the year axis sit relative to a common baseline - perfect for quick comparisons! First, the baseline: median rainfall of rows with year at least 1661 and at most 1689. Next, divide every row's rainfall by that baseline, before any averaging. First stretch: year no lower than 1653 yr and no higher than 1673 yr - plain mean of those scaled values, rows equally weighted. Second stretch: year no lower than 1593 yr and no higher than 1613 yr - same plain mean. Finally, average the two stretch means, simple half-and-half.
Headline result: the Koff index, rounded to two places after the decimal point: 1.00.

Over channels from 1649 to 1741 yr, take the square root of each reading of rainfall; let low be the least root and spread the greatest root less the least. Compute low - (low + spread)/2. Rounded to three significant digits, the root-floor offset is 1.53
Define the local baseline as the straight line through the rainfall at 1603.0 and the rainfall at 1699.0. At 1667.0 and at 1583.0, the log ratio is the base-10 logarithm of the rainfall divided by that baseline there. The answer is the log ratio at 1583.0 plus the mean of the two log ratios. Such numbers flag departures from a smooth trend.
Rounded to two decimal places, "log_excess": -0.20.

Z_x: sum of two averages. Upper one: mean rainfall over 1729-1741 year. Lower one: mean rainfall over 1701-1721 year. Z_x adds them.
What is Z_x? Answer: 28.4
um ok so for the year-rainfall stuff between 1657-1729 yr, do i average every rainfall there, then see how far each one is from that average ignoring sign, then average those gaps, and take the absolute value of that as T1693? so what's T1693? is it 0.59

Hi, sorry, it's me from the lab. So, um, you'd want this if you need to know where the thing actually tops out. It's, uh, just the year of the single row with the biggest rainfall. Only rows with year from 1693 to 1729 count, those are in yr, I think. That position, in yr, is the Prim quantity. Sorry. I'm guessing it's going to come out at 1711.0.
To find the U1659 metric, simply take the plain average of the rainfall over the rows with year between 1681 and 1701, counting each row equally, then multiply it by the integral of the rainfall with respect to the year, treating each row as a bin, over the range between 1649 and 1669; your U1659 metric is 3405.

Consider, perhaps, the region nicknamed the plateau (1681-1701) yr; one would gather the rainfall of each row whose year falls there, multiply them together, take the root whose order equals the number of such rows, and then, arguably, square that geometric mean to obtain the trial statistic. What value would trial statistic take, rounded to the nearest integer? 176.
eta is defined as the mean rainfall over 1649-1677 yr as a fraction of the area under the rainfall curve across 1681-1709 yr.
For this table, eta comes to 0.0342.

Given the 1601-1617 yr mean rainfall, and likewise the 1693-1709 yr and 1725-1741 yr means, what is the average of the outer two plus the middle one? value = 27.3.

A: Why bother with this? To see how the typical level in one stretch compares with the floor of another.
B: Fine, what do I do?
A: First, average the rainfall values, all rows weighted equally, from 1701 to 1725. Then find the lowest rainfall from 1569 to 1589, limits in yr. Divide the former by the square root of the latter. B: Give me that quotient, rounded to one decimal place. 4.7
